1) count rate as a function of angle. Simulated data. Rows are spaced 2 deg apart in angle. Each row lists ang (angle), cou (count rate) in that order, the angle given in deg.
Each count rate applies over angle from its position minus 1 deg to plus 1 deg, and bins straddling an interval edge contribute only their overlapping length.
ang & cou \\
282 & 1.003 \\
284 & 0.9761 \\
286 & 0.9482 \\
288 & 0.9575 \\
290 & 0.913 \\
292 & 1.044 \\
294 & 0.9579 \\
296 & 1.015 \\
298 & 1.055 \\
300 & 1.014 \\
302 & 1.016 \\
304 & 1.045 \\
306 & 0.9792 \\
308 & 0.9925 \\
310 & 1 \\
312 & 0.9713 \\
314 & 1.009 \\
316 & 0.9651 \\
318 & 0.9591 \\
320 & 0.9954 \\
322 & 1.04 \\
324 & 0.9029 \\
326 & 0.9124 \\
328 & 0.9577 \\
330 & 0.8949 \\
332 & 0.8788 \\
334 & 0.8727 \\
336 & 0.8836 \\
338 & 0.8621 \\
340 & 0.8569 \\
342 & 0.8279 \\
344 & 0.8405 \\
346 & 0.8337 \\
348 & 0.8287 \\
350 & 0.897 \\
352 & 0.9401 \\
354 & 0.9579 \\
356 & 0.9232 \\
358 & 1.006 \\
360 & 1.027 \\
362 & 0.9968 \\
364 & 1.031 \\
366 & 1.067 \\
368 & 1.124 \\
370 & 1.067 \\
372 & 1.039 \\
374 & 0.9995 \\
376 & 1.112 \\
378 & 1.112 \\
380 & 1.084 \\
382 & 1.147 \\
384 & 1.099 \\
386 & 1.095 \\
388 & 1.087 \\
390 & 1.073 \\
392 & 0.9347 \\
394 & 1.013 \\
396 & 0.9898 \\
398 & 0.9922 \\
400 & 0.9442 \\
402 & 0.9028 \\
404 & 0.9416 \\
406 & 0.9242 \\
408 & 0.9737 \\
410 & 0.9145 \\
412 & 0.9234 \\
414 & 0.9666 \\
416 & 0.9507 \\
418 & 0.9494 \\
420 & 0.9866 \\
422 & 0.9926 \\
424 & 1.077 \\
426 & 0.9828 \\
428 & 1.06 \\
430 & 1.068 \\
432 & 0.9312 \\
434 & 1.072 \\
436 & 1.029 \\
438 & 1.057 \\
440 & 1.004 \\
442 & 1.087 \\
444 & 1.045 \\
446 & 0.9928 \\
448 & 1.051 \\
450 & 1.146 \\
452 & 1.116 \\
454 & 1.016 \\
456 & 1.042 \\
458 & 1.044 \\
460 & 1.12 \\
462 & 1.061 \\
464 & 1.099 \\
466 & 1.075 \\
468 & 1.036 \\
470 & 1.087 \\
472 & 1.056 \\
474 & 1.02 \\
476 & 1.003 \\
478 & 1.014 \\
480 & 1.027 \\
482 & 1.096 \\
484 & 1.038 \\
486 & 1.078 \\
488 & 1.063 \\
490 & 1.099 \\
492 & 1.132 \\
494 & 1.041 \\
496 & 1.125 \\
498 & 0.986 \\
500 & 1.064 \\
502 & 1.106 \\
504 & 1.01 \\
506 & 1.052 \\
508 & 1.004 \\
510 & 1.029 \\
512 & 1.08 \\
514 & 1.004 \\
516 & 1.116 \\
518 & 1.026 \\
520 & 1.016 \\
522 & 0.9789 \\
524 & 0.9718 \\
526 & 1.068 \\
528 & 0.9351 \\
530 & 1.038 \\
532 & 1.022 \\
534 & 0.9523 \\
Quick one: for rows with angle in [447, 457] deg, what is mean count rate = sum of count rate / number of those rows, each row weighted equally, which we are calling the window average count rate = 1.07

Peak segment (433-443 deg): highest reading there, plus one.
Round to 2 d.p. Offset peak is 2.09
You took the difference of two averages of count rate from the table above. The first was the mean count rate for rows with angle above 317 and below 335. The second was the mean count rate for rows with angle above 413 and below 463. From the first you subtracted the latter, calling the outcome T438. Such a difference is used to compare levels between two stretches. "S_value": -0.10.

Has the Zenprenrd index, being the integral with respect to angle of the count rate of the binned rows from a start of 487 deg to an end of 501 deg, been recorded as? 15.0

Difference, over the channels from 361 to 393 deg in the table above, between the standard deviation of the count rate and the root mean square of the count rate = -1.01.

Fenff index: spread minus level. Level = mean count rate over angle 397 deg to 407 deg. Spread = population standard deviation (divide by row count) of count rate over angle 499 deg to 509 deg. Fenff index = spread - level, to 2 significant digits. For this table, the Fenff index -0.90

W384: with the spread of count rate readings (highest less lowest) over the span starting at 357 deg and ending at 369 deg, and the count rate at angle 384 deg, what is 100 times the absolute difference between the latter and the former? 97.2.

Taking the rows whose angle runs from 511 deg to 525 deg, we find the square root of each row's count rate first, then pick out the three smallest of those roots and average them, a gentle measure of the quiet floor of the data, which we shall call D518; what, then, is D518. 0.99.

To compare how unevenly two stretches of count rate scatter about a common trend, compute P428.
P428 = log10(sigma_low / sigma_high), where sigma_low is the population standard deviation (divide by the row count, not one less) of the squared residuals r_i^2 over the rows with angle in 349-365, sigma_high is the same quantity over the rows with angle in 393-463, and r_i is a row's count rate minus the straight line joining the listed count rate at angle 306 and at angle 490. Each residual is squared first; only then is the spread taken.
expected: -0.1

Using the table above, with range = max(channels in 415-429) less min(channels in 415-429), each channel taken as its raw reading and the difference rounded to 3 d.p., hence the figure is 0.128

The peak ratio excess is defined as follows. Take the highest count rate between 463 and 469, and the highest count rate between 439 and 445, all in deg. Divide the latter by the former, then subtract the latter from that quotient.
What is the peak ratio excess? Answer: -0.098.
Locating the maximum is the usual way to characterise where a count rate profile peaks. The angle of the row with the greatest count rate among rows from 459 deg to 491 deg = 460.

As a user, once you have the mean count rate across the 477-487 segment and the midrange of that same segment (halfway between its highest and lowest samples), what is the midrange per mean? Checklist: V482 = 1.00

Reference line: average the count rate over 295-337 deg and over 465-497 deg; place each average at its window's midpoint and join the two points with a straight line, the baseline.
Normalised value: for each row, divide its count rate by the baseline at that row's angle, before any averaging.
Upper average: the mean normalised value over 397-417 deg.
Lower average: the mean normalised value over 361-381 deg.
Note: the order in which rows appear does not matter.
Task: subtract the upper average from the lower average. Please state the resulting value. 0.14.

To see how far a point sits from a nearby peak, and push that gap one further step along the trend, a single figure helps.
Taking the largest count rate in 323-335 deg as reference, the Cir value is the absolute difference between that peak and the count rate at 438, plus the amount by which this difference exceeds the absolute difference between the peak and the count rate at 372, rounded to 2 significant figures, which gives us 0.12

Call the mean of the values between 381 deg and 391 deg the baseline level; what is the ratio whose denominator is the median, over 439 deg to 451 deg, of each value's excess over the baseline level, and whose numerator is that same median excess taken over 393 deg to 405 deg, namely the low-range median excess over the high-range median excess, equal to 2.6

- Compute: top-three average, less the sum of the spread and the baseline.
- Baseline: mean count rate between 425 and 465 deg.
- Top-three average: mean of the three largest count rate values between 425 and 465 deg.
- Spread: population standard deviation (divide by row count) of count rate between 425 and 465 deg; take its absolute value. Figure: 0.0266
